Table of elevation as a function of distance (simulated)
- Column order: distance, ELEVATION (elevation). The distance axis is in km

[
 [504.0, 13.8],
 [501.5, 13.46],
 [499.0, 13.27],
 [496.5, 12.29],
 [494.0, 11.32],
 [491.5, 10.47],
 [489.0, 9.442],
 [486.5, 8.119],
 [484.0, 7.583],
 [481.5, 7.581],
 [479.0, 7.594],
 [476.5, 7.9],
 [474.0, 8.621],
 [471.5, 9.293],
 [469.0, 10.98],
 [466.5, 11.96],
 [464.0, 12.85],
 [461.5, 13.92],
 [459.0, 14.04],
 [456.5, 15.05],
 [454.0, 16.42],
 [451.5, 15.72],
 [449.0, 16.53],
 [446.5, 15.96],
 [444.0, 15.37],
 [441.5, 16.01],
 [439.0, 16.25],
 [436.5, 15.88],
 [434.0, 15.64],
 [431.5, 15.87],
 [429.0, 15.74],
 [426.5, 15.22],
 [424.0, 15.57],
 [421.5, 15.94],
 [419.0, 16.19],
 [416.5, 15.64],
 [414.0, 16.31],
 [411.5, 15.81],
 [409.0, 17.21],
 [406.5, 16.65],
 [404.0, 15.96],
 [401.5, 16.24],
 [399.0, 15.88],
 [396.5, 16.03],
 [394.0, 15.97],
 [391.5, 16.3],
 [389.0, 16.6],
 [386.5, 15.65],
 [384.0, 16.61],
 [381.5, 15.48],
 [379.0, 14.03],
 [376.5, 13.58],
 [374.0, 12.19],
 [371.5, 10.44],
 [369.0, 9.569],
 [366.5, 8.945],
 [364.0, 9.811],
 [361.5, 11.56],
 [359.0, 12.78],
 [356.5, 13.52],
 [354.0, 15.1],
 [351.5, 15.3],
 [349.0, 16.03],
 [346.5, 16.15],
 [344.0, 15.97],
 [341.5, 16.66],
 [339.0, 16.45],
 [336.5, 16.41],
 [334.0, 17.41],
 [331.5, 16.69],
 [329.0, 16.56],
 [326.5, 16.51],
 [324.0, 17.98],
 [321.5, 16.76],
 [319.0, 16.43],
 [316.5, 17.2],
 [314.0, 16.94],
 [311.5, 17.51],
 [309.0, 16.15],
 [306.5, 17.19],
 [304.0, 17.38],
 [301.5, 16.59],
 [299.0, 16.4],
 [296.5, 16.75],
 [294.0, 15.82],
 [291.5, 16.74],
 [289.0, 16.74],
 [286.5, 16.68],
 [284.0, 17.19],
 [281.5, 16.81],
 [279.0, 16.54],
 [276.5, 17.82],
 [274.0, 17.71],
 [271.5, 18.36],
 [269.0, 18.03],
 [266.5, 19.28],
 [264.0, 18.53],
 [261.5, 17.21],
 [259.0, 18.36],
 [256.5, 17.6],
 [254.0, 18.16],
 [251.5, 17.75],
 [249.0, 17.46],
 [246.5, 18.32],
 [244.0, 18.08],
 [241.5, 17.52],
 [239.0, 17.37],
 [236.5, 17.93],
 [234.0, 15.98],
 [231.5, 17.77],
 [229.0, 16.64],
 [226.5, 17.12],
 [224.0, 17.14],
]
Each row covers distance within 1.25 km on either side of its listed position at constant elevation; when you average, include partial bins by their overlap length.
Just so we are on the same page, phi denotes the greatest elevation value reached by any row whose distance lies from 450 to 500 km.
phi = 16.42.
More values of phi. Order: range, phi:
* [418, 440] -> 16.25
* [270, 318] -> 18.36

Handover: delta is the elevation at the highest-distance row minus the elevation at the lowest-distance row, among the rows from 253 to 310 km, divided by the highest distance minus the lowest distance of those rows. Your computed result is -0.04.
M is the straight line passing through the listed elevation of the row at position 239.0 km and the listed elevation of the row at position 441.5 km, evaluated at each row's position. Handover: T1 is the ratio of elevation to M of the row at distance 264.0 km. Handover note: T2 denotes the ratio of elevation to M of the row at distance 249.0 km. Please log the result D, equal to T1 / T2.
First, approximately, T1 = 1.08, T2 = 1.01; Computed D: 1.07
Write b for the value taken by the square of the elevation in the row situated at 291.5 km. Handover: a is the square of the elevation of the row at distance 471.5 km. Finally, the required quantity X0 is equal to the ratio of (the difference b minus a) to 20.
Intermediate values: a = 86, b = 280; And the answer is 10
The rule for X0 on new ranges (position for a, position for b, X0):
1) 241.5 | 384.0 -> -2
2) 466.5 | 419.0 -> 6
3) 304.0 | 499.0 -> -6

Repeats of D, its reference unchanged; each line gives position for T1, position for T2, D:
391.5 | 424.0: 1.03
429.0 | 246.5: 0.92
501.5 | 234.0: 0.94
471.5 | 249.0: 0.58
